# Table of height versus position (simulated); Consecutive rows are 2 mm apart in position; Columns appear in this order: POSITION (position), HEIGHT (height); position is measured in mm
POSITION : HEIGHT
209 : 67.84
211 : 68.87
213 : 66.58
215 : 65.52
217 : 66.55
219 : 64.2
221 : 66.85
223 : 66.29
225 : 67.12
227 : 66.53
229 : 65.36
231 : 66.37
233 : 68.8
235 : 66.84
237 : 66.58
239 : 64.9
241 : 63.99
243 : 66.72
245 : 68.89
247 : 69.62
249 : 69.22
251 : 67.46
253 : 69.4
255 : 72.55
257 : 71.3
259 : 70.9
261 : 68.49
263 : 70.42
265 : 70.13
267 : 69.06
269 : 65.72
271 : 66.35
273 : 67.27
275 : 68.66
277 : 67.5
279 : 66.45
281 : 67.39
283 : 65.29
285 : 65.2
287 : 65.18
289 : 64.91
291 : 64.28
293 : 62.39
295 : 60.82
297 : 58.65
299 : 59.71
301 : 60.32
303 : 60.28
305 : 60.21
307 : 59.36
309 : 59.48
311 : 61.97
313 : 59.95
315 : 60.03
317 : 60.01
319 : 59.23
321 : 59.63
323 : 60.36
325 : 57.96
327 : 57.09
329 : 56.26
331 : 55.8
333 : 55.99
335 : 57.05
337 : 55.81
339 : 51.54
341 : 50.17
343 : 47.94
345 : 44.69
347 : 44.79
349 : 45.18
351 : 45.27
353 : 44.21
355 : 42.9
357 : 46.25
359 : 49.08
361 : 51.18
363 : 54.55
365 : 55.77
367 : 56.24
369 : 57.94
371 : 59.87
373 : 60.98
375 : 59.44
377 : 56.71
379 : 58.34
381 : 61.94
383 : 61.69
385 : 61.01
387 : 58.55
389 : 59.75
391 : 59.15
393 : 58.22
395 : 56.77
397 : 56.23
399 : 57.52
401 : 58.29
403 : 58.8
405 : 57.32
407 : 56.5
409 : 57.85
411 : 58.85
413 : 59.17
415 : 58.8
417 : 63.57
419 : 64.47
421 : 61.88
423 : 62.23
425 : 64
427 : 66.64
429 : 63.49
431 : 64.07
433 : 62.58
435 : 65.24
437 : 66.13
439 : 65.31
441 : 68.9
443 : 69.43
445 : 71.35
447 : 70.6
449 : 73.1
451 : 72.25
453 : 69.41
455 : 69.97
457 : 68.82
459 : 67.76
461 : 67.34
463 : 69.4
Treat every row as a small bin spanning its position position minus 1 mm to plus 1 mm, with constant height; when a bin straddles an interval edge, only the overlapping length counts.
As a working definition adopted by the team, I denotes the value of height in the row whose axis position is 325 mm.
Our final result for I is 57.96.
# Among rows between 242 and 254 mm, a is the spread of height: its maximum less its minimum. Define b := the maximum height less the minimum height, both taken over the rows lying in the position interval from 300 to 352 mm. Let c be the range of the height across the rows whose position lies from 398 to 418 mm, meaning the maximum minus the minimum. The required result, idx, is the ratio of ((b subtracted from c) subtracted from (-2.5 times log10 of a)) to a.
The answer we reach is 3.1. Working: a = 3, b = 17.3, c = 7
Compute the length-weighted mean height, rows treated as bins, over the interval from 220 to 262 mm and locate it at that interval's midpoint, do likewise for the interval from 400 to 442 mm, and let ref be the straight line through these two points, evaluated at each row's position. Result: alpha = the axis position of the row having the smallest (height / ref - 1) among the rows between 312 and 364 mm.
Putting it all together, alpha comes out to 355 mm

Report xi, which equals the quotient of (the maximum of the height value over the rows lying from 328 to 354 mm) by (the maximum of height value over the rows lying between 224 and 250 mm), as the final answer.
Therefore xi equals 0.82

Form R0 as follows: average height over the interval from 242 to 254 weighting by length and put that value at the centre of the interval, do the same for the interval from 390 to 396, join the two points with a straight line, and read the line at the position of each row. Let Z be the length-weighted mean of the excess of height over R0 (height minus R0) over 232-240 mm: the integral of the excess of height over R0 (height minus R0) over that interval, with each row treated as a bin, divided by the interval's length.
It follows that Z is -2.6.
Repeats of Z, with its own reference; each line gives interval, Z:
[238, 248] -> -2.1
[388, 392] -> 1.2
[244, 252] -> 0.2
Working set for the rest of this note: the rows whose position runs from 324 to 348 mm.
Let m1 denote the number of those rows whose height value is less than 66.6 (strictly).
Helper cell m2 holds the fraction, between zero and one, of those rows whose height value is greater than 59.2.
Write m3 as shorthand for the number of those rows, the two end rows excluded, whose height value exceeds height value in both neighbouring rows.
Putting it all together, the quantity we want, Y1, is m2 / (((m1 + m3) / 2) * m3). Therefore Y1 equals 0.00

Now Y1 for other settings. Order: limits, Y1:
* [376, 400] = 0.02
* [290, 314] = 0.07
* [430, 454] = 0.08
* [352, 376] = 0.04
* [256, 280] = 0.20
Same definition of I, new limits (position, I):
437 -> 66.13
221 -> 66.85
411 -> 58.85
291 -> 64.28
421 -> 61.88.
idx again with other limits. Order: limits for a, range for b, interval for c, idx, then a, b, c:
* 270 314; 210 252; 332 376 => -1.5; 10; 5.6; 18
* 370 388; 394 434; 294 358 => -2.0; 5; 10.4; 19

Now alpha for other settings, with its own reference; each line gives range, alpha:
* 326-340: 339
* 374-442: 377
